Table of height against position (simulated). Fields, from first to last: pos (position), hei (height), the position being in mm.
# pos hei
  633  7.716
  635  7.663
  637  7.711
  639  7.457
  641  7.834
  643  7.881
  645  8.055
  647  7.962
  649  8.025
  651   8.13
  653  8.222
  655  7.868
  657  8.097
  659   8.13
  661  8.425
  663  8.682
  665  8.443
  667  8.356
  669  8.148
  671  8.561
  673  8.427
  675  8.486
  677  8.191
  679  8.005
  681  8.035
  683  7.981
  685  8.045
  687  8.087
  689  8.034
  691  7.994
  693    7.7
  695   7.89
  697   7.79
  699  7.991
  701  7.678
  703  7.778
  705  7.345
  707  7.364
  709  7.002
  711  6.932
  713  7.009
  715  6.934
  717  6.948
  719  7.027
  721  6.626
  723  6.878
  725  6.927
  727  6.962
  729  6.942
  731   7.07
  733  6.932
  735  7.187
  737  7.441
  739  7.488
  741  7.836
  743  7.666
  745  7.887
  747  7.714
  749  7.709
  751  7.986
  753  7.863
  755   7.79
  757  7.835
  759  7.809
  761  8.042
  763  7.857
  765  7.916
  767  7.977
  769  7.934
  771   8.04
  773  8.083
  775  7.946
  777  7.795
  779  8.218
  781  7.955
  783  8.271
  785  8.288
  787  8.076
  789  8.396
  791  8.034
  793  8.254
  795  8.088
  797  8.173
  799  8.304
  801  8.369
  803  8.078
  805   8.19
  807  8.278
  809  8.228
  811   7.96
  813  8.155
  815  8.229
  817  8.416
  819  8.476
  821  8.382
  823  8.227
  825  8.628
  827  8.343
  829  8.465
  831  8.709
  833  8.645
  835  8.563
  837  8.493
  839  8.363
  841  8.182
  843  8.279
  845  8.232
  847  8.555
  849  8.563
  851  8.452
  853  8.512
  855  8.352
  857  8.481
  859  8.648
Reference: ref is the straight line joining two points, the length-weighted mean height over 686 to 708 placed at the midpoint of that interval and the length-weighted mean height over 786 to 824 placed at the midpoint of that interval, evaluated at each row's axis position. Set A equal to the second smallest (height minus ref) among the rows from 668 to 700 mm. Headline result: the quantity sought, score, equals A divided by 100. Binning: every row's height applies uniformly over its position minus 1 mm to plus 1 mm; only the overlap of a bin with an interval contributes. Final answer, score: 0.000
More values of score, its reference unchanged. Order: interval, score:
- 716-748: -0.010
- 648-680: 0.003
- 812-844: -0.001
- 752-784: -0.002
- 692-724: -0.010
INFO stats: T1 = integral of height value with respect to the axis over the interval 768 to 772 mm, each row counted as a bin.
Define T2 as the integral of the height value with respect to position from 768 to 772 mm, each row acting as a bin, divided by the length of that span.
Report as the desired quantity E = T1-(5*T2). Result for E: -7.99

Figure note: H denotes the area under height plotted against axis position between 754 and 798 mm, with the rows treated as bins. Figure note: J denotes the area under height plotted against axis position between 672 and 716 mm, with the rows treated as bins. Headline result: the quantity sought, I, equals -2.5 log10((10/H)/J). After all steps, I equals 10.2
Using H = 354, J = 341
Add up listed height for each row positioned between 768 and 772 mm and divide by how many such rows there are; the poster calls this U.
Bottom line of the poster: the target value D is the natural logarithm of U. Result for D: 2.08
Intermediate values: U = 8.0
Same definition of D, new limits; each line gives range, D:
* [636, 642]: 2.04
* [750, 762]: 2.07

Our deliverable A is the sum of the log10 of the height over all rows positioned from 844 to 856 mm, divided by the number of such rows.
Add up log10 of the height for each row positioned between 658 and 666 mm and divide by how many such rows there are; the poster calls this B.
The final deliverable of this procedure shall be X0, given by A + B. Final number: 1.85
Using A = 0.927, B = 0.925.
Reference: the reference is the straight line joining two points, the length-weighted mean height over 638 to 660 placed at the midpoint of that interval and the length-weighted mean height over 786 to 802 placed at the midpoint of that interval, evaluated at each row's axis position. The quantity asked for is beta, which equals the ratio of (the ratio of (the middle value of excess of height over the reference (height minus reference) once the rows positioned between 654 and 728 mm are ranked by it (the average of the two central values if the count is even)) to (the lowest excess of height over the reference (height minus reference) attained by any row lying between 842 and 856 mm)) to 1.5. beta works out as 0.63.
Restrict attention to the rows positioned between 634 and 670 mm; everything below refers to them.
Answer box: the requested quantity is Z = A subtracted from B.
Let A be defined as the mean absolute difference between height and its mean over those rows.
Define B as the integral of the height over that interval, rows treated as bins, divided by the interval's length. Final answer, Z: 7.83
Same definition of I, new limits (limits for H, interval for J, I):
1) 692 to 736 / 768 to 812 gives 10.1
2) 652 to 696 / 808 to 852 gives 10.3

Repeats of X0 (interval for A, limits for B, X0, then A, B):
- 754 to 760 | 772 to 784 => 1.80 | 0.893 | 0.905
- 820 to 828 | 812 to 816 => 1.84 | 0.924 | 0.913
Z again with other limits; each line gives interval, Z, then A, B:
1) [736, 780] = 7.72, 0.13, 7.86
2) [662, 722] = 7.31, 0.47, 7.78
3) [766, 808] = 7.99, 0.14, 8.13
